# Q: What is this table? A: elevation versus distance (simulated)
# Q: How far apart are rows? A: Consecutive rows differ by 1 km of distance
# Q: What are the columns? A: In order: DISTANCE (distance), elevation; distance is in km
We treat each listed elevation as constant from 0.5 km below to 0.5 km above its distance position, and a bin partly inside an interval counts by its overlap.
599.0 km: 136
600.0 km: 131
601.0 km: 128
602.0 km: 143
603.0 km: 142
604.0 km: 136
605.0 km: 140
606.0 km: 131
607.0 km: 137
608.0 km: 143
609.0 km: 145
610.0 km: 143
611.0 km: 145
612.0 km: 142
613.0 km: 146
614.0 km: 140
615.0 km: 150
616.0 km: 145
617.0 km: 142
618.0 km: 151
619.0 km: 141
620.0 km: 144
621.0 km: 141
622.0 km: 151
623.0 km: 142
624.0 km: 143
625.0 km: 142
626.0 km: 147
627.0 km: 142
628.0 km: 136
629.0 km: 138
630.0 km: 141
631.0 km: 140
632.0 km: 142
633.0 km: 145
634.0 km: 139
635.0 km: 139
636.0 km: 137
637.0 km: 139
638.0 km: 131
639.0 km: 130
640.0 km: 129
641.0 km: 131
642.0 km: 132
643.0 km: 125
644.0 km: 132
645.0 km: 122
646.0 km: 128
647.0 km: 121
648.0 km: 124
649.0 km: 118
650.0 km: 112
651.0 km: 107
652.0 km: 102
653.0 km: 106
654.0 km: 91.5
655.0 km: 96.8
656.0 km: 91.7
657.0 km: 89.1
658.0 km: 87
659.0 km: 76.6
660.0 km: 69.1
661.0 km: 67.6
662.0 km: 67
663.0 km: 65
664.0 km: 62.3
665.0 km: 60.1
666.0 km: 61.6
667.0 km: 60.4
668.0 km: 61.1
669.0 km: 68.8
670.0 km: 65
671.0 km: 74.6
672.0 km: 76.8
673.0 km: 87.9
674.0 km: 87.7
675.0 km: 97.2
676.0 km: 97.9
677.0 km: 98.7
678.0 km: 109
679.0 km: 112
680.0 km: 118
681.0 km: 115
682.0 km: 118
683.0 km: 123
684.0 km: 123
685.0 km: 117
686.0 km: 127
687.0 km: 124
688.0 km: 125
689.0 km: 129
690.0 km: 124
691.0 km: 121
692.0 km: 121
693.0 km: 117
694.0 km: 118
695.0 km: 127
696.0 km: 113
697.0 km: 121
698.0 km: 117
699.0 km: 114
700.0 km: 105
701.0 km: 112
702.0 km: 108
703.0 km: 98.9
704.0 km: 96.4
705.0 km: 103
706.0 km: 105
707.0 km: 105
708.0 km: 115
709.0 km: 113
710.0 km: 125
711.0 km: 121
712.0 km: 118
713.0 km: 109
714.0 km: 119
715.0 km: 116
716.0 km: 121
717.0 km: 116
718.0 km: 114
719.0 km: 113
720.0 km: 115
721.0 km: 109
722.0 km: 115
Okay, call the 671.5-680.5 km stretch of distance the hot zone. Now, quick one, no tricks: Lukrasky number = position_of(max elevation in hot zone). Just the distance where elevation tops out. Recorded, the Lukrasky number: 680.0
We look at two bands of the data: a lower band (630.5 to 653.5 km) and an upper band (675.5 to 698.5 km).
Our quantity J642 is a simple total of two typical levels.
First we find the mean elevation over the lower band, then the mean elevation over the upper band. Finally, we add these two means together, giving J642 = 246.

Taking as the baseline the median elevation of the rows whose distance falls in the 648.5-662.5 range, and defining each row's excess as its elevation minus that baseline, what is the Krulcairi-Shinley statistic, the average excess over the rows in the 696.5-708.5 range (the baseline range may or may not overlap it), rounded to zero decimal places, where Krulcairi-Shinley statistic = 17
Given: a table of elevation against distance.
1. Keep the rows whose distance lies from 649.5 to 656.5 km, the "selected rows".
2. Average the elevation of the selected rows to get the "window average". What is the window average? 101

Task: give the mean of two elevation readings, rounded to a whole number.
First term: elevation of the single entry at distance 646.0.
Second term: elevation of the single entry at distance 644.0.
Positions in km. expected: 130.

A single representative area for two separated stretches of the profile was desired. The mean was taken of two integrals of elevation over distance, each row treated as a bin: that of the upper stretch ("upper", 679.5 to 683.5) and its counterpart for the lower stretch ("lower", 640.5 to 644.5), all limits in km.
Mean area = 497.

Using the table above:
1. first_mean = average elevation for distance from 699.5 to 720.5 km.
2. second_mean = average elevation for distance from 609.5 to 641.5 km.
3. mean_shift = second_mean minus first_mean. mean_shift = 29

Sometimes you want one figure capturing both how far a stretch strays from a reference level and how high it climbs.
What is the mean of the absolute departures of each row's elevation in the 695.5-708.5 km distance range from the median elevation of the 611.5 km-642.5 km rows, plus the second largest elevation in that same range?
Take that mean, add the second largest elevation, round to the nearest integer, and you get 149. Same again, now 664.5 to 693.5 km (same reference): 167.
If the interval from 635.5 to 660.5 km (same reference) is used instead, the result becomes 165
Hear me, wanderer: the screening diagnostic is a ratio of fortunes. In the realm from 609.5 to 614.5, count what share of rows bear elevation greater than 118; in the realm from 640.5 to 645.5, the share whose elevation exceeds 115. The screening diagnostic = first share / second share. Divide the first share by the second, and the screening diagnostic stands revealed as 1.0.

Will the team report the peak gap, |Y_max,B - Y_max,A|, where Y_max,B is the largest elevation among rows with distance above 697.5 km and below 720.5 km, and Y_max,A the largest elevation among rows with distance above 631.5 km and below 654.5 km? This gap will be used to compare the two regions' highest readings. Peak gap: 20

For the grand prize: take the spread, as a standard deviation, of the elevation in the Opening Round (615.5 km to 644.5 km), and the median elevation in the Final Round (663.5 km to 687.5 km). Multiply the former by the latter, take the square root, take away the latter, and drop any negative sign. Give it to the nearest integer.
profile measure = 73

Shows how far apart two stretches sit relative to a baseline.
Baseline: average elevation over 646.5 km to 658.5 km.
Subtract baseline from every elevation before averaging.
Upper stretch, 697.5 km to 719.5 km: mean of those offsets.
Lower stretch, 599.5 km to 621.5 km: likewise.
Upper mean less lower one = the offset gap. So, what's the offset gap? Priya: -29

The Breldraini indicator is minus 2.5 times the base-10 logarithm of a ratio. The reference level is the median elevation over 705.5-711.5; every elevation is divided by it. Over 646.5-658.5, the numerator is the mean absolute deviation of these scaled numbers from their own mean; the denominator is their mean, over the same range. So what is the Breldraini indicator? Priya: 2.5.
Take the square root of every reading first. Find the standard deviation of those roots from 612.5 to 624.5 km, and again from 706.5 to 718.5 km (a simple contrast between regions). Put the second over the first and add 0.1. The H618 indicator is 1.6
